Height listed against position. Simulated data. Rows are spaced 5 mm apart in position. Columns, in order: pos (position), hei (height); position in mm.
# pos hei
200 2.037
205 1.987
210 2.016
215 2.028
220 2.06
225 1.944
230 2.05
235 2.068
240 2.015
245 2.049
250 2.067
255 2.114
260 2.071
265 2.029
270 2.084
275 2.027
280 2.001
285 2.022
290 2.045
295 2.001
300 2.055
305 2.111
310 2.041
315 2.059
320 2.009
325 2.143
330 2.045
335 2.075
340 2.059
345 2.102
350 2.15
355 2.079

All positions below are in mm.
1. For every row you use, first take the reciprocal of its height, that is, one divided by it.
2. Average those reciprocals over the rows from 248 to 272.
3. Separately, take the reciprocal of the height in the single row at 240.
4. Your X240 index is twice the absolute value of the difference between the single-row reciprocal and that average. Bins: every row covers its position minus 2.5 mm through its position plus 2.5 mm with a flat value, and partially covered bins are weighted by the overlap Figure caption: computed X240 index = 0.028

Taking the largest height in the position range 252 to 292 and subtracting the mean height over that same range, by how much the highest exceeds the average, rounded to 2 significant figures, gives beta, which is 0.065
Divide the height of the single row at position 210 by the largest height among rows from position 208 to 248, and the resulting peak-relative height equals 0.97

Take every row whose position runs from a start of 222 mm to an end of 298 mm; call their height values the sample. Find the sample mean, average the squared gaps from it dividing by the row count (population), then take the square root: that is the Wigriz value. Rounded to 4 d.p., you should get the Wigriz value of 0.0396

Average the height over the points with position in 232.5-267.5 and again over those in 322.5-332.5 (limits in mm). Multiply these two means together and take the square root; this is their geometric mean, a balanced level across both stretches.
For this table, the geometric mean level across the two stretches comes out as 2.08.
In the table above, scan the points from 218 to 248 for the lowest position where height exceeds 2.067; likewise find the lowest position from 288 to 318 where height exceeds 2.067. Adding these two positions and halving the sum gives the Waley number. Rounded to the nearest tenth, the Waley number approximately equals 270.0 mm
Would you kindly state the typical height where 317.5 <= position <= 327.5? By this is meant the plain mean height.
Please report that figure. 2.08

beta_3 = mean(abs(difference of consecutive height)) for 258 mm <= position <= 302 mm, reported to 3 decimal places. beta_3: 0.040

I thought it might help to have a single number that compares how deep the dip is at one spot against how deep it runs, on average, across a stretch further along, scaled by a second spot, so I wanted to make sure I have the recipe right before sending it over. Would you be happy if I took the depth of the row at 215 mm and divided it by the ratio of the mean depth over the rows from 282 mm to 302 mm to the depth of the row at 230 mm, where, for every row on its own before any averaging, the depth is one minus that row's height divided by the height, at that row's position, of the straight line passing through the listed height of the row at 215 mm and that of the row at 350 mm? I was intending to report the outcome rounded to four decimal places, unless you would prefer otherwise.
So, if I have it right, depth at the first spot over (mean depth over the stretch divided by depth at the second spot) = 0.0000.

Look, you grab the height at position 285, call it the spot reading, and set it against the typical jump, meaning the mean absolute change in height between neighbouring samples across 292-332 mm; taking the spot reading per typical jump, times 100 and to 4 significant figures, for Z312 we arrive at 2949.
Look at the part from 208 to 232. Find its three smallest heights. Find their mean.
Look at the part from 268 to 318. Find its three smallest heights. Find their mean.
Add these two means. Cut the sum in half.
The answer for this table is 2.00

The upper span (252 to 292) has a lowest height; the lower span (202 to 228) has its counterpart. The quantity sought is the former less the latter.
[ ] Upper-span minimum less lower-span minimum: 0.057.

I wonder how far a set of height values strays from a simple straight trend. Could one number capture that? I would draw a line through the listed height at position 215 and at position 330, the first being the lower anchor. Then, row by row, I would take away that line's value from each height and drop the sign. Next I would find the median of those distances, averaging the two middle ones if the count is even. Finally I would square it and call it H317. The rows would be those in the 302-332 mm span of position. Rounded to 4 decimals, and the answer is 0.0006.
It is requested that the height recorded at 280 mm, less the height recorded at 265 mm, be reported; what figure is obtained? -0.03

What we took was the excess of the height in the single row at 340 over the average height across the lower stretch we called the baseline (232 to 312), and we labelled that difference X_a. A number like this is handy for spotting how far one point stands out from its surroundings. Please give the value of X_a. 0.01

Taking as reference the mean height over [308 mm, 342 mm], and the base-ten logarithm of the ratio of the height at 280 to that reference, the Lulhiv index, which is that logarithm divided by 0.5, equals -0.026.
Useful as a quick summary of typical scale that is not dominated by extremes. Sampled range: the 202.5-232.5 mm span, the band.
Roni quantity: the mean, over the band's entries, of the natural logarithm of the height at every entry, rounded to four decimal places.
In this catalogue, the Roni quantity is 0.7000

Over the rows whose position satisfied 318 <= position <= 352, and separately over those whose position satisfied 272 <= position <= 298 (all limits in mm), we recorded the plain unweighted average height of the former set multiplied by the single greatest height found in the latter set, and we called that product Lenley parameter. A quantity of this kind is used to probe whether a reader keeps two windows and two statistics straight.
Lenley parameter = 4.26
